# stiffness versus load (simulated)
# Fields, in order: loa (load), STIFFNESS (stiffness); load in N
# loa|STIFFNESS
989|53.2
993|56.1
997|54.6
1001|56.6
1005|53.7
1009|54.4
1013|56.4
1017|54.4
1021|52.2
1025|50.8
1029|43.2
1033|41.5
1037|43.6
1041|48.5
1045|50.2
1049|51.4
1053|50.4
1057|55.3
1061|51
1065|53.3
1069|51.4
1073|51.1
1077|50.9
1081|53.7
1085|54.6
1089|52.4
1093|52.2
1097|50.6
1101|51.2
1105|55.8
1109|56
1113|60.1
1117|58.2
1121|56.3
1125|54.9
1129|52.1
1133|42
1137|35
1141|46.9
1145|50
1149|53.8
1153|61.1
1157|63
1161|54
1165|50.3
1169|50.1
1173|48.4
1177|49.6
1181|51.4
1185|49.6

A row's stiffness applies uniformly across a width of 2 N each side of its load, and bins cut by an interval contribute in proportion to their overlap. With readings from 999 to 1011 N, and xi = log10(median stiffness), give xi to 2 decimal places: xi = 1.74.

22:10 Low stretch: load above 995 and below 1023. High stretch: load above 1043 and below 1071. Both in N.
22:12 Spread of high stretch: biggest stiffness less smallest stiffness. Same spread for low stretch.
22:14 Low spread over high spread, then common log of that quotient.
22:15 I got -0.06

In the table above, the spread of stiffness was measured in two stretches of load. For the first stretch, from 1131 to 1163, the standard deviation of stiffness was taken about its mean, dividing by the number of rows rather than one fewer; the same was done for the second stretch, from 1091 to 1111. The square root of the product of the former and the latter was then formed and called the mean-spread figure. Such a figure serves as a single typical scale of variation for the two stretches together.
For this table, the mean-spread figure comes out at 4.5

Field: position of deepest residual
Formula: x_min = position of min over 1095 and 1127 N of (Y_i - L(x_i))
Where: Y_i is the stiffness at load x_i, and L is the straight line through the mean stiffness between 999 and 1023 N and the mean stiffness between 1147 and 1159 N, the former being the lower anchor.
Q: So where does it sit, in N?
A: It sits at 1097 N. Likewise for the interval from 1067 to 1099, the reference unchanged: 1097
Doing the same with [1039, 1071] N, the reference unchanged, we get 1041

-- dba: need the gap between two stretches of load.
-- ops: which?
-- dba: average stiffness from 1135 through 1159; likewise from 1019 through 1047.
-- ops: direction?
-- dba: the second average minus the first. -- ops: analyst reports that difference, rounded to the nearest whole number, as -4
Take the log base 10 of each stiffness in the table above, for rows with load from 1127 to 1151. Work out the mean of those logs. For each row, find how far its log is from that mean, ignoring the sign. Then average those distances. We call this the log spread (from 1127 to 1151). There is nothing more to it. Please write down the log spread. 0.05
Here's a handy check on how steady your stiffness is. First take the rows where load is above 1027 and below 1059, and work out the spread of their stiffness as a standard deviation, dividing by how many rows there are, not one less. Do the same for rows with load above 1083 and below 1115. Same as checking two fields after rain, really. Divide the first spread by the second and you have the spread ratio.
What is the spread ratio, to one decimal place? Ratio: 1.5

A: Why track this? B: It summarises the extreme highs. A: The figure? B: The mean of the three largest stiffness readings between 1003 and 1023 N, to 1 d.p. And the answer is 55.1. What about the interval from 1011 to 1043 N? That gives 54.3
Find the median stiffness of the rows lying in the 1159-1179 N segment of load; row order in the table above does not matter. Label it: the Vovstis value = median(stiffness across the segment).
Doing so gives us 50.1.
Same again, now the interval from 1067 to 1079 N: 51.1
